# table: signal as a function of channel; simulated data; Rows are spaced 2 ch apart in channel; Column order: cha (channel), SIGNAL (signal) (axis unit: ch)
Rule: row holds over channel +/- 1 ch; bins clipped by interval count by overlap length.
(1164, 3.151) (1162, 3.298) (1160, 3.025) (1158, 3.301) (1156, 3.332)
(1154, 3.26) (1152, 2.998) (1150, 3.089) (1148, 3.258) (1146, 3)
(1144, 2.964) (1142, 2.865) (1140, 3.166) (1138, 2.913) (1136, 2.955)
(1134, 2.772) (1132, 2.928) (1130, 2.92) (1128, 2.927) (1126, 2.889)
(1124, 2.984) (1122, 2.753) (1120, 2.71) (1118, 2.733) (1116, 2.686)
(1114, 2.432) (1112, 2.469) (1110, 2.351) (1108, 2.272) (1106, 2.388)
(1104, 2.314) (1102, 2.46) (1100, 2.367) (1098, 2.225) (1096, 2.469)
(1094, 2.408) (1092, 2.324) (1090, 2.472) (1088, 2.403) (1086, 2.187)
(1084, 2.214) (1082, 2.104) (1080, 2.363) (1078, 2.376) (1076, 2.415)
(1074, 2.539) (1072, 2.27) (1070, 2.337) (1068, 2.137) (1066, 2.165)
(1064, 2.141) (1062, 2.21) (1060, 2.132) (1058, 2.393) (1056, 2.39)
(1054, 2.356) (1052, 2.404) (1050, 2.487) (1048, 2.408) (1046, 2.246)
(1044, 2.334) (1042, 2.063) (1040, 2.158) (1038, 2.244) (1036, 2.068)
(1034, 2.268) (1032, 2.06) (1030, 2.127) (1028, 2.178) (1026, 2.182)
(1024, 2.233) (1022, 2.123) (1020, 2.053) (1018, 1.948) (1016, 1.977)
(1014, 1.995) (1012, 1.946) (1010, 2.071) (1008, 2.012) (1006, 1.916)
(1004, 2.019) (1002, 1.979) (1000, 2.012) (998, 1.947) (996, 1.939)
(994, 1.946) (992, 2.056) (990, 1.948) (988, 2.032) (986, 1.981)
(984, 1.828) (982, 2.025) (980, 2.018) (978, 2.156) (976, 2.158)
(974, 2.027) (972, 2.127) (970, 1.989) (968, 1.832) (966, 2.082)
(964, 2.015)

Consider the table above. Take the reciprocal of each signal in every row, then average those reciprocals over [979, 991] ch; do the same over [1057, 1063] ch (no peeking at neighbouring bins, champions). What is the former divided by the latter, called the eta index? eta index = 1.14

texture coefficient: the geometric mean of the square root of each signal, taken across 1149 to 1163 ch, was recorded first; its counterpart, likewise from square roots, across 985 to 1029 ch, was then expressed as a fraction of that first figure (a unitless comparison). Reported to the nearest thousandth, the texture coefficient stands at 0.797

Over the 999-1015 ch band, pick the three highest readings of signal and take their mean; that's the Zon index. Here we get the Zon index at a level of 2.0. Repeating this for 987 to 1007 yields 2.0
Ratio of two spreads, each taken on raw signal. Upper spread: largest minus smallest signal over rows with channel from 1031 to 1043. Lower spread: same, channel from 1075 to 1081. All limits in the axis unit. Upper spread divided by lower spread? 4.00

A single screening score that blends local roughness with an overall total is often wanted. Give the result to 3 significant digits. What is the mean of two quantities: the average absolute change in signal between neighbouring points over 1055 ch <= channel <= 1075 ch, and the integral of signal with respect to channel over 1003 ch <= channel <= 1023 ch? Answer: 20.1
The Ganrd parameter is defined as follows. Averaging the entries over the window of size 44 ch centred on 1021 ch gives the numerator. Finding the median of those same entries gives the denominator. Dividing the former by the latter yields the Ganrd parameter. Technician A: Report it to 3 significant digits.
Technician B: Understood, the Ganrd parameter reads 1.01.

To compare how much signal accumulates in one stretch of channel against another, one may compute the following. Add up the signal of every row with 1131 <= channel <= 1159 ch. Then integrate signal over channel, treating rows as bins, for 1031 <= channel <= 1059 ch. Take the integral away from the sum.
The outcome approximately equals -21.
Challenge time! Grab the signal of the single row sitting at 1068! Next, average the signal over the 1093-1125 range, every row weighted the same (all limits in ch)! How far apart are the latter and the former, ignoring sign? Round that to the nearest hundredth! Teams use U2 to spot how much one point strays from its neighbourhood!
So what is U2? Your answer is 0.36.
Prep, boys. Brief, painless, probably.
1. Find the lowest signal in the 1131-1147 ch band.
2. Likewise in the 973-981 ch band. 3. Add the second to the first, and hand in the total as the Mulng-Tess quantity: 4.79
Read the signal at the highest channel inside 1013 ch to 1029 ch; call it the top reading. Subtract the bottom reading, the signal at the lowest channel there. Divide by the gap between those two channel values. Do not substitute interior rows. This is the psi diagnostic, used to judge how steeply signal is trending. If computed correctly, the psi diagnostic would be 0.013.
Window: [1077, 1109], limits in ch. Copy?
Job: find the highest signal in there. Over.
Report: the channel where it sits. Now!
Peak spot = 1090 ch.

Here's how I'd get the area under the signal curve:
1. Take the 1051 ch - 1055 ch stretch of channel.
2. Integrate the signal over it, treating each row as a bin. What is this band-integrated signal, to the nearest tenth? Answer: 9.5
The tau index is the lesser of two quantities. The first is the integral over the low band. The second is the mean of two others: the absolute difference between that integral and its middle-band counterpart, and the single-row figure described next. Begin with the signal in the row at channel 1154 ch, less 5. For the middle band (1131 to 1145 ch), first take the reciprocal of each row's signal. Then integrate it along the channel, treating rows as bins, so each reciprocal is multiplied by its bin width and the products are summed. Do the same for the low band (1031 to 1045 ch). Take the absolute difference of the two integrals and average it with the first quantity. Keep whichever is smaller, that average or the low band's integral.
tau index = -0.02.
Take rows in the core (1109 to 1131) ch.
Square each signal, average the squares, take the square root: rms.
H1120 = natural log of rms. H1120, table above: 1.00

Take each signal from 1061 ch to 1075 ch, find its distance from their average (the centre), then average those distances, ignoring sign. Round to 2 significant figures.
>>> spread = 0.11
